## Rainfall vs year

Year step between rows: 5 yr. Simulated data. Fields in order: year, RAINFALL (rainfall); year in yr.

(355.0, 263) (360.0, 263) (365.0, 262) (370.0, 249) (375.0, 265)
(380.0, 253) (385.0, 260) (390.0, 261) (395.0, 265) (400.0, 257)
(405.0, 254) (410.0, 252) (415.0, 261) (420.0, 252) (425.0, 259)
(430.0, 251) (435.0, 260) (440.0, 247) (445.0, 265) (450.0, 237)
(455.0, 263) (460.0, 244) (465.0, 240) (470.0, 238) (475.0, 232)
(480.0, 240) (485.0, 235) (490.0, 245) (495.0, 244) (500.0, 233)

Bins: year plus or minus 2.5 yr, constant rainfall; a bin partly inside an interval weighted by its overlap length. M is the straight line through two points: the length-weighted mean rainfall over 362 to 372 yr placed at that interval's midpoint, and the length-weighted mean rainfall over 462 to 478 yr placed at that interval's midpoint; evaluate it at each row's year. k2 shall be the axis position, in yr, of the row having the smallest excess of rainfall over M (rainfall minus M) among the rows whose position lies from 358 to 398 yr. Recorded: 370.0 yr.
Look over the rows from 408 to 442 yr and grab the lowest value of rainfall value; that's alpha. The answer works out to 247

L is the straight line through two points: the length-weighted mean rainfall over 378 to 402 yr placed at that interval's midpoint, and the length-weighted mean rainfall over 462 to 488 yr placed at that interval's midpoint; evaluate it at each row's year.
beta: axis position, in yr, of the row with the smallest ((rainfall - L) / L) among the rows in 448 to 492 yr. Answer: 450.0 yr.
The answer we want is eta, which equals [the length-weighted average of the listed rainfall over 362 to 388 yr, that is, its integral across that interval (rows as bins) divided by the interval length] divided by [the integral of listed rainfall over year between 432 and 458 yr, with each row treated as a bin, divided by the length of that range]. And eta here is 1.02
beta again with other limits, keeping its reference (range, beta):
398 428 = 410.0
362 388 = 370.0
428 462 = 450.0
